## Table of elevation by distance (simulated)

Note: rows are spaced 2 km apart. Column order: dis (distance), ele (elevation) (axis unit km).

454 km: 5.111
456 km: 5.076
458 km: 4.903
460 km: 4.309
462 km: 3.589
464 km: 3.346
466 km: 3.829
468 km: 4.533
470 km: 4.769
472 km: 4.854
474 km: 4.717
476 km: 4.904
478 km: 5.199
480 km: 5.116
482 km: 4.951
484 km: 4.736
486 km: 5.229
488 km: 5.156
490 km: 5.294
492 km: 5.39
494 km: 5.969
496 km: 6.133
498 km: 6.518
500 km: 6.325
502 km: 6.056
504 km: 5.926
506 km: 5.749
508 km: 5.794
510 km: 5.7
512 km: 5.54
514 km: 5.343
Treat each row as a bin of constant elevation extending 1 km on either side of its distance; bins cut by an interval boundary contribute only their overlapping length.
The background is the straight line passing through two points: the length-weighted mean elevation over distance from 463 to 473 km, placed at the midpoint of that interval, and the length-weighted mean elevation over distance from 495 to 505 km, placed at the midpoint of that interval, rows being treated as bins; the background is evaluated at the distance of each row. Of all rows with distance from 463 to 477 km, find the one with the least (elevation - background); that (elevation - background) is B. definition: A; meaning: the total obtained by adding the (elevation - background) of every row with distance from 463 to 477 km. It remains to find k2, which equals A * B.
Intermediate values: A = 0.2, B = -0.68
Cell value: -0.2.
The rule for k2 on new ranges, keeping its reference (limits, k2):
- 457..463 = -0.5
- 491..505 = 0.1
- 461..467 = 0.9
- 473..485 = 0.0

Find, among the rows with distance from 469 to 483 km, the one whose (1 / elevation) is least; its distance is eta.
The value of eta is 478 km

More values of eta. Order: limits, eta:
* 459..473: 472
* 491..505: 498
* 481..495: 494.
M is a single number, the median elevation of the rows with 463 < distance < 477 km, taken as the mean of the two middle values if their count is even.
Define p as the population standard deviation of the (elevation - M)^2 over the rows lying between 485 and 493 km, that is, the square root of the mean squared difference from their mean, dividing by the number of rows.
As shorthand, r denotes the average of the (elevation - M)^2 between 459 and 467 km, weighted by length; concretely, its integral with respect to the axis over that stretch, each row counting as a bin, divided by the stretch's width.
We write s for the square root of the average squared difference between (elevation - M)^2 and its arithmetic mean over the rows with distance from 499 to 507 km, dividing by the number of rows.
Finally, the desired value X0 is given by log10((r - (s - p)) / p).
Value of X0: 0.8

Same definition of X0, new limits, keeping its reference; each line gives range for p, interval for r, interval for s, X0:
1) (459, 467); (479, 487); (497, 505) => -1.1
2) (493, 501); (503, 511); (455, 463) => 0.3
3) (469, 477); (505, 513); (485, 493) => 1.8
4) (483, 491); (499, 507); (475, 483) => 1.2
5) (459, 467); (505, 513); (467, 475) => 0.4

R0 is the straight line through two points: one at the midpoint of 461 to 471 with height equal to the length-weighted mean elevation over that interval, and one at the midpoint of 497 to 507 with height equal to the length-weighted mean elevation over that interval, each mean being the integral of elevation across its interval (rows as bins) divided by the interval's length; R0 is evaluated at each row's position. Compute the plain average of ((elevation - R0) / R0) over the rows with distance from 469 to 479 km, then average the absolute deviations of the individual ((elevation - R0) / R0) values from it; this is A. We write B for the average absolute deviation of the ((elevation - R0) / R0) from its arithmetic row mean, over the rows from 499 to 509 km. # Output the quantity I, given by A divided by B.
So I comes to 0.5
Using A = 0.03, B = 0.050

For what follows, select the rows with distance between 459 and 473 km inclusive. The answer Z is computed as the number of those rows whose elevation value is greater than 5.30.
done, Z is 0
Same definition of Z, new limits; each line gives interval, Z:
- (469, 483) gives 0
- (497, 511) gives 7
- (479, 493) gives 1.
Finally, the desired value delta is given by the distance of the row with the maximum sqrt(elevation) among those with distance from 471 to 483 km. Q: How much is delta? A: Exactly 478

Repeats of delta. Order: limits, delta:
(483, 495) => 494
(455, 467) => 456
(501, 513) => 502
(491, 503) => 498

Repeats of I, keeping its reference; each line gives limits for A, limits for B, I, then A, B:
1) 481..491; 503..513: 0.6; 0.02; 0.034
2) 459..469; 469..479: 4.1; 0.10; 0.025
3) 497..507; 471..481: 2.8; 0.06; 0.023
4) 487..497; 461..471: 0.4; 0.04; 0.091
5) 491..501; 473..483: 1.3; 0.03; 0.024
